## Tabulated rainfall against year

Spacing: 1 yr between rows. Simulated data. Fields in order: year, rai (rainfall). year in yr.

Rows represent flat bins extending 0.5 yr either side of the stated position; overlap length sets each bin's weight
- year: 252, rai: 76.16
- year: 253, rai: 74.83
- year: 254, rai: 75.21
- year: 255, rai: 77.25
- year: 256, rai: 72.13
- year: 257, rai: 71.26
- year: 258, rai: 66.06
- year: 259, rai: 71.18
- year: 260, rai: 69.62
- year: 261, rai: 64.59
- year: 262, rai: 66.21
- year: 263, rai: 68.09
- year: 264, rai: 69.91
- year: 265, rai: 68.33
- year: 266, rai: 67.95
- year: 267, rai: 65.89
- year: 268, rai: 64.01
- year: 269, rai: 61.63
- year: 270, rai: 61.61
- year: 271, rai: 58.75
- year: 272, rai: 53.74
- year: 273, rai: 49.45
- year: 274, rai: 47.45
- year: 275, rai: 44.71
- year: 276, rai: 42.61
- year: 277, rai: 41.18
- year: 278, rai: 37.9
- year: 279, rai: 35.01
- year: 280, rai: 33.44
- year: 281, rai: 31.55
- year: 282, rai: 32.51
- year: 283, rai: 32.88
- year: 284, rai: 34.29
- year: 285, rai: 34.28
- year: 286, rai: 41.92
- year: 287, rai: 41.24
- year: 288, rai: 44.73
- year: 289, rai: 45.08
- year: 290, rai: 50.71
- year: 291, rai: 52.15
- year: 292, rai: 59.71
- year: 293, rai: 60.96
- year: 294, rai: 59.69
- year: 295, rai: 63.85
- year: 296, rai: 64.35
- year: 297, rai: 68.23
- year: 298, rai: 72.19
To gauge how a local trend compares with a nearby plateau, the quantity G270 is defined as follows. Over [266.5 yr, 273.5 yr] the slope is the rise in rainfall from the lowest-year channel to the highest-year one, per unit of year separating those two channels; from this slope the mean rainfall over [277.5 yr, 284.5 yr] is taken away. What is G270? -37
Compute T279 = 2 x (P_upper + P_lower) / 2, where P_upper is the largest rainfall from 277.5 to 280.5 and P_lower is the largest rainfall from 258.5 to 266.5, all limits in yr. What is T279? 109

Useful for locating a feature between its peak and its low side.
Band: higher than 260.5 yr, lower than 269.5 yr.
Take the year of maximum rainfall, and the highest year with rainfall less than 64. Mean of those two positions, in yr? 266.5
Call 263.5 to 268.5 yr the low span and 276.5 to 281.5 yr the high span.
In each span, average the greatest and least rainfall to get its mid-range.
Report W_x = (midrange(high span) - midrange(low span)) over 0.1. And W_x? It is -306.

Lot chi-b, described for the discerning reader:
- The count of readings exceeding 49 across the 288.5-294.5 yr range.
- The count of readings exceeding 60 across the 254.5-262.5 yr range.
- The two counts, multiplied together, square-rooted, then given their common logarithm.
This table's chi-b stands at 0.80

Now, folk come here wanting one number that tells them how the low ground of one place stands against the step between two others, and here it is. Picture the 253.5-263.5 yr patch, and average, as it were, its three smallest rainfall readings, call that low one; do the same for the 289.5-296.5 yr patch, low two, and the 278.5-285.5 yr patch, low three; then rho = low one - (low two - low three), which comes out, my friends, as 44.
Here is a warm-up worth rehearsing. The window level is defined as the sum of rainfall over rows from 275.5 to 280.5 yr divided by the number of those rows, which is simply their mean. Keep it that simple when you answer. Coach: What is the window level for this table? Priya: 38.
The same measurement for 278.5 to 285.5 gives 33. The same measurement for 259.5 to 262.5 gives 67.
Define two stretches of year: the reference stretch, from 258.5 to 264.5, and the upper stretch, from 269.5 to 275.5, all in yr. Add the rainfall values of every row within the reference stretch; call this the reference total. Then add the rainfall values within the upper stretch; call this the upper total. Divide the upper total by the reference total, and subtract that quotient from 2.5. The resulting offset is 1.73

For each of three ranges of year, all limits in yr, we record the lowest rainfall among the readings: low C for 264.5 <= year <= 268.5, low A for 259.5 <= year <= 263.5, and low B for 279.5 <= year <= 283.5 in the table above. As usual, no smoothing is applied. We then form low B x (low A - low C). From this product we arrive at 18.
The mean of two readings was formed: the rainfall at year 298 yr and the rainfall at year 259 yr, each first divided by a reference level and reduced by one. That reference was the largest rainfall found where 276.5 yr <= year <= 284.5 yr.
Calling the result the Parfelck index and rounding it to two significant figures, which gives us 0.74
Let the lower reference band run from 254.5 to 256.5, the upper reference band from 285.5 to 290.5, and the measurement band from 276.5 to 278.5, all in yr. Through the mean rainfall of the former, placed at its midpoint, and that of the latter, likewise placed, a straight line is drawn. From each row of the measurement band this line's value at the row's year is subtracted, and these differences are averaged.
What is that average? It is -14.9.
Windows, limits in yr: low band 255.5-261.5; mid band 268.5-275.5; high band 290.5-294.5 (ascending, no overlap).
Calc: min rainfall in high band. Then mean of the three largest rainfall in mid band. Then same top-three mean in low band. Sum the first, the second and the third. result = 184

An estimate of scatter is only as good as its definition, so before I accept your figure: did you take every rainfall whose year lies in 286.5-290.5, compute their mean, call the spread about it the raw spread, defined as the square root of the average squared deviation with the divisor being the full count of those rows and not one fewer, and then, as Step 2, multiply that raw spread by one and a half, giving 5.1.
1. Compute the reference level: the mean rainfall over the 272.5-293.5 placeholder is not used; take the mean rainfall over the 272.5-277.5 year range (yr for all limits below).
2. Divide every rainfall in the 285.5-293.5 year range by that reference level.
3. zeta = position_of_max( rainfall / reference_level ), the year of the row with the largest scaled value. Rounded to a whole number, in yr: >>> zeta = 293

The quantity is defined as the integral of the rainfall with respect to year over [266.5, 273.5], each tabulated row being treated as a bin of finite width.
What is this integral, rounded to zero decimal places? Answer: 415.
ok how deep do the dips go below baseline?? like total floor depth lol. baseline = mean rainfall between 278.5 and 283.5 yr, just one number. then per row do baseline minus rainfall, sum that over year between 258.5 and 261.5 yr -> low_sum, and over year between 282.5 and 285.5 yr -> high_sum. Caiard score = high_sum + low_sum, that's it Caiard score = -108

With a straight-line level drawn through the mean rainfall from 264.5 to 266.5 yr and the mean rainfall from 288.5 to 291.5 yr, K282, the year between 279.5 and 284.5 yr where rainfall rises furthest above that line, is 284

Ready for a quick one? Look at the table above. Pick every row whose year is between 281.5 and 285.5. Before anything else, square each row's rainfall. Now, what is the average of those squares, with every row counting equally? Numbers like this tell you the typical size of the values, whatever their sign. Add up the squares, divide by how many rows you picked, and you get 1122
